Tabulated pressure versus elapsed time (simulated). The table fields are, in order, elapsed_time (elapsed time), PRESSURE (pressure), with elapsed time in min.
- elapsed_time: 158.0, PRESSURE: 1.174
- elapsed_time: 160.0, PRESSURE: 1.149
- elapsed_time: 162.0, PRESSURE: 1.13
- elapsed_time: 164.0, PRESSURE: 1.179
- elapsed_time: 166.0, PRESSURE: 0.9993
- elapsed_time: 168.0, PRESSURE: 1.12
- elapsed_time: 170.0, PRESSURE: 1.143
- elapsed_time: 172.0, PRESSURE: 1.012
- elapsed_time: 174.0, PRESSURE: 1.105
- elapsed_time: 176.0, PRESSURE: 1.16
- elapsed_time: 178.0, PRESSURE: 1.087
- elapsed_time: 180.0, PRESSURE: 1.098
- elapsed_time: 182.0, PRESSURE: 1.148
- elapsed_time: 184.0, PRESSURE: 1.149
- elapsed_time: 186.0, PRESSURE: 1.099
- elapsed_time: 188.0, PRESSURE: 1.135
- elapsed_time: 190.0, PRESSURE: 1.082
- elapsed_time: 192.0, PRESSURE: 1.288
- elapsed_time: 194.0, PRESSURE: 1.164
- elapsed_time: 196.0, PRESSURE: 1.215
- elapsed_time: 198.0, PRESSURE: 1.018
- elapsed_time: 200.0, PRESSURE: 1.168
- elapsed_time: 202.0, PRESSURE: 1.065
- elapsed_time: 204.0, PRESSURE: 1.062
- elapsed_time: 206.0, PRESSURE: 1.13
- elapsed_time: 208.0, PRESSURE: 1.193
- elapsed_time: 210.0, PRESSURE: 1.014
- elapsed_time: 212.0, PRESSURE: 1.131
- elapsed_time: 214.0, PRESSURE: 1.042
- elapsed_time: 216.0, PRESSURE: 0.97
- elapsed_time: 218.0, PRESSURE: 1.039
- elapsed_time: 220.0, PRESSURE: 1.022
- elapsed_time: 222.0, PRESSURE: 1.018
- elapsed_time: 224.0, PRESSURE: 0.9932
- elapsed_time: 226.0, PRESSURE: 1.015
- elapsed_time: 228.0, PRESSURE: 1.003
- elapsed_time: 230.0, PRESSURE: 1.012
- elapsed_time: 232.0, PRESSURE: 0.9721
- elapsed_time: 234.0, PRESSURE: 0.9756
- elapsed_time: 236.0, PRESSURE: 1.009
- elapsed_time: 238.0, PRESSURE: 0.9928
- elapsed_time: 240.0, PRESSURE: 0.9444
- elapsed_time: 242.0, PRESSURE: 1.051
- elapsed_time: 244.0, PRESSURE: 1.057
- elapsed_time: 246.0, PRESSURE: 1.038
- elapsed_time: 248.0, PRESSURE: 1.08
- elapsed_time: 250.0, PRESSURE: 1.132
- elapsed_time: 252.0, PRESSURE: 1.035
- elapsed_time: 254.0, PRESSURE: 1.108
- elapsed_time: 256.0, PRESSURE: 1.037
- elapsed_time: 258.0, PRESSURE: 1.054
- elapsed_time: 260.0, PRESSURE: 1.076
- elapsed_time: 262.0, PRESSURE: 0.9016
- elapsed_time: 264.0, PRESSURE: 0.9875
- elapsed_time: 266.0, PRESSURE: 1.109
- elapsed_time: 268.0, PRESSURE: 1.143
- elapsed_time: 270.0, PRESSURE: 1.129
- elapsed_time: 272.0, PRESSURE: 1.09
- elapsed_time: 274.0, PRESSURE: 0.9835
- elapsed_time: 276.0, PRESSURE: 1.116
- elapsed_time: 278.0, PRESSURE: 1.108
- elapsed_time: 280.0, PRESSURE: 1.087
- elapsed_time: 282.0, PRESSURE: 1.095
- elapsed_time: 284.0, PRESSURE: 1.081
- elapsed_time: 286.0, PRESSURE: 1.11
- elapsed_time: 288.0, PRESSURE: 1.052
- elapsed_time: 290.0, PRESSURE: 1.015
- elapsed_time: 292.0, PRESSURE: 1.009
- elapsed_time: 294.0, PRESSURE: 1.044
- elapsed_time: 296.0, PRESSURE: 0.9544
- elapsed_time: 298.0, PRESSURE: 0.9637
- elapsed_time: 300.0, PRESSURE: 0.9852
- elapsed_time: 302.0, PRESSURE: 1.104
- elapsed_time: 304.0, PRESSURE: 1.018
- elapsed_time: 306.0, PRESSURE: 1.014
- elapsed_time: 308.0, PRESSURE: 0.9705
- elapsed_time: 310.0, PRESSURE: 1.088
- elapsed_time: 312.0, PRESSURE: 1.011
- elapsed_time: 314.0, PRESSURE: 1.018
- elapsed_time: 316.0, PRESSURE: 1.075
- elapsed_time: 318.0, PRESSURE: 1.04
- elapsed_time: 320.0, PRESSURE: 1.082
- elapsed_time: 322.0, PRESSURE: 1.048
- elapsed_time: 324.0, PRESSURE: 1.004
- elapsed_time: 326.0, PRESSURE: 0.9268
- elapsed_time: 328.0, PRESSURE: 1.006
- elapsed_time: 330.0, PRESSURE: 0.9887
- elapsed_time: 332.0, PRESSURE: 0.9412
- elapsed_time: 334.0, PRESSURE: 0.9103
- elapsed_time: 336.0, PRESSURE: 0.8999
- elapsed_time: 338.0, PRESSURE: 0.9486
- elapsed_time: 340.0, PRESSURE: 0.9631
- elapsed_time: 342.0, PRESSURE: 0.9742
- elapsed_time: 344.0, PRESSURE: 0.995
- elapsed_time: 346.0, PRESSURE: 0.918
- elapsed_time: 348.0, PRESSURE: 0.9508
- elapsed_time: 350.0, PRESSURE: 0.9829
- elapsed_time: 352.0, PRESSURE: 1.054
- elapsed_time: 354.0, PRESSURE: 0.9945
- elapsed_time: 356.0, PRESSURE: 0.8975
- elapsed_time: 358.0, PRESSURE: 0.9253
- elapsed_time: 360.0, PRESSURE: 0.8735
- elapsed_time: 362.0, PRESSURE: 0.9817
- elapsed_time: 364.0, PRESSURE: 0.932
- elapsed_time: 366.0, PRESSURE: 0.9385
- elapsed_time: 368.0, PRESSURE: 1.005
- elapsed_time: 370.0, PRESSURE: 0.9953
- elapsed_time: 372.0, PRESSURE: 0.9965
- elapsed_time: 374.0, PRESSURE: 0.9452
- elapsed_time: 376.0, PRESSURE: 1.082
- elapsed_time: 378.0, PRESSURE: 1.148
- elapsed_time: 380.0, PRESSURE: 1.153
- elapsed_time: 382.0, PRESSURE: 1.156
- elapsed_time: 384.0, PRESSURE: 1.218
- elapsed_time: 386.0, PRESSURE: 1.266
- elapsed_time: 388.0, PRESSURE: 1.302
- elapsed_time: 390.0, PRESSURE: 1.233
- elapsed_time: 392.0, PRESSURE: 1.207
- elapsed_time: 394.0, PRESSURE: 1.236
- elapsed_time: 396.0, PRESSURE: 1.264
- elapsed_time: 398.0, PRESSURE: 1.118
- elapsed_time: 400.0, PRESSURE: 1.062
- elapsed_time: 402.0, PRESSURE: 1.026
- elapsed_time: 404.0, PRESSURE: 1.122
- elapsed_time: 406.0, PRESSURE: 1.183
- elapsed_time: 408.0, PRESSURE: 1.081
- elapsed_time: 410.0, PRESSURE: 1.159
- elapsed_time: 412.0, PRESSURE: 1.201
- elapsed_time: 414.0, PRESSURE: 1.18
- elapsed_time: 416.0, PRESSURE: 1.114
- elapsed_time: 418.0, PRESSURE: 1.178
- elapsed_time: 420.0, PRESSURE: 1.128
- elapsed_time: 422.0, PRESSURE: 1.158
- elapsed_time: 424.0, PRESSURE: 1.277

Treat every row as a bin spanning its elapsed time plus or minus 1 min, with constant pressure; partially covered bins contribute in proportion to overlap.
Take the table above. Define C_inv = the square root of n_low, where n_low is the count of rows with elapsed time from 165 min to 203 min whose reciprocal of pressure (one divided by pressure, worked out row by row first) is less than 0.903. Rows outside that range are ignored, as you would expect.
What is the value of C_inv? 3.2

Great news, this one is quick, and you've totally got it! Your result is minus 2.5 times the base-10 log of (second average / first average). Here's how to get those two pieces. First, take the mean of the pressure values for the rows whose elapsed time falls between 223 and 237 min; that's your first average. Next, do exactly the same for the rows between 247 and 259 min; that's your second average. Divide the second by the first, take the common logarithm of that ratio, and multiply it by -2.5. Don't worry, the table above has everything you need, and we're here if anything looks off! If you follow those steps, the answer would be -0.081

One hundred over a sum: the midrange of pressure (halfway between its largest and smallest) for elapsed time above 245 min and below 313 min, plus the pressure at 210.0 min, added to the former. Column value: 49.1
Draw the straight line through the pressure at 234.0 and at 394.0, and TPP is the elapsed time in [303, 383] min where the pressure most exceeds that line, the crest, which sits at 310.0 min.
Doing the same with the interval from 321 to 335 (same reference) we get 322.0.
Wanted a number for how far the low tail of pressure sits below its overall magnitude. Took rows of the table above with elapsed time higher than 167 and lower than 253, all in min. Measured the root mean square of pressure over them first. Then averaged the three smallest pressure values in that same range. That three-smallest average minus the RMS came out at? -0.115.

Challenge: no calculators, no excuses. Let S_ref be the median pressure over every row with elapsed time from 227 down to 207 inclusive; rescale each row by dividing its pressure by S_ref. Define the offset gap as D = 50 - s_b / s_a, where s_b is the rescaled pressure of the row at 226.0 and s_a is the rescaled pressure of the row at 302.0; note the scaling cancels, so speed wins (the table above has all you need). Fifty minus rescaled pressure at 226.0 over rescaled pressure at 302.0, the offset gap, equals 49.1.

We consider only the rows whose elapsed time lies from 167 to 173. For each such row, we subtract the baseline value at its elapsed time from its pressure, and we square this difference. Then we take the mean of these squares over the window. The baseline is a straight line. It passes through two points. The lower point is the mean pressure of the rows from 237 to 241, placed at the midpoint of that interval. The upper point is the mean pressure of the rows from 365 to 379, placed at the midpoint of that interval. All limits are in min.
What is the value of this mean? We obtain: 0.025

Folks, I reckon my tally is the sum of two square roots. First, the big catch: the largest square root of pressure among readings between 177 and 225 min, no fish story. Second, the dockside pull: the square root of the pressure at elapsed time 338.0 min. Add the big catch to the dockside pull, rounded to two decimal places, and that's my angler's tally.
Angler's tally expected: 2.11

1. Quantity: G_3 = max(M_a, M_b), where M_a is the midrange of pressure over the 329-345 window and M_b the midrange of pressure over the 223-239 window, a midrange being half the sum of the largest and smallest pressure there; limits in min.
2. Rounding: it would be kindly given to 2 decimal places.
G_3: 0.99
